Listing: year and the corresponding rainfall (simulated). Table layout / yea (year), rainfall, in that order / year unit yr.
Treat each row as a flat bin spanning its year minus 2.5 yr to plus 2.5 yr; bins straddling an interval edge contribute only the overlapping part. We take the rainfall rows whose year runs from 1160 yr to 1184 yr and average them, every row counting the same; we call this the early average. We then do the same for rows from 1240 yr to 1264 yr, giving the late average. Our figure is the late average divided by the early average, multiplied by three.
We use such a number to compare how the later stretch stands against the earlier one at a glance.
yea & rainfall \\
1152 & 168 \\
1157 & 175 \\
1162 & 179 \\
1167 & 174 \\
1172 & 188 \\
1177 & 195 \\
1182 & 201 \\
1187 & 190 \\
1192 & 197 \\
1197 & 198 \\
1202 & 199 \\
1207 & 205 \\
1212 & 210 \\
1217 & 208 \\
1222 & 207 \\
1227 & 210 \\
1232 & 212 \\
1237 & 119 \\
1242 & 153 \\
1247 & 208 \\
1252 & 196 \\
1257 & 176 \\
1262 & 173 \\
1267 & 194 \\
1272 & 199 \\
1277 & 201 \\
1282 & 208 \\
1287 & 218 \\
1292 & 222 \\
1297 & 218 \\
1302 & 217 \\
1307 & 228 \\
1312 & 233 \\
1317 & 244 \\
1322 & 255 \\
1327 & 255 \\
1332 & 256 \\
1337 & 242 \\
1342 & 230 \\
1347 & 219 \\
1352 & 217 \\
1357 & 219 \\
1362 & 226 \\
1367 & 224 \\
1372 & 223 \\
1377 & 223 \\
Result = 2.9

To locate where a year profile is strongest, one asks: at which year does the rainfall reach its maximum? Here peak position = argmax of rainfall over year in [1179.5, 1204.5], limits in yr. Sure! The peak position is 1182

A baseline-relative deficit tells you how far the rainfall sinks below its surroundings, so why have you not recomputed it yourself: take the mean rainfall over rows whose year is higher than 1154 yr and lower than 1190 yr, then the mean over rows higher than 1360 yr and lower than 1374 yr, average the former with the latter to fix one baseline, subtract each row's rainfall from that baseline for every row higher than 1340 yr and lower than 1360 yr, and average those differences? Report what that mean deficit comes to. -16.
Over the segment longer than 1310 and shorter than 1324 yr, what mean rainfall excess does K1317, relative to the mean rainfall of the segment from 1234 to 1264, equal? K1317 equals 73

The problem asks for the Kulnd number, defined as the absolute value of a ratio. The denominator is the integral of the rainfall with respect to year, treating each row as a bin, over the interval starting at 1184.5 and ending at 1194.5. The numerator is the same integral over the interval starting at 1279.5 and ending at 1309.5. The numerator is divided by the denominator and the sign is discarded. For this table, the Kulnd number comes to 3.4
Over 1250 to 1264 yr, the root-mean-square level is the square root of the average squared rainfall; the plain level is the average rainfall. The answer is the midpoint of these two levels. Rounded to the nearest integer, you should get 182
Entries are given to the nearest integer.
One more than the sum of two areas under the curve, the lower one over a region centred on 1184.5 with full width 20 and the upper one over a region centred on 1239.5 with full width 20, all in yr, 7376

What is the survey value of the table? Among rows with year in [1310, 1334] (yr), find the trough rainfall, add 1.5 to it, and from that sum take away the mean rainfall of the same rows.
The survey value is -14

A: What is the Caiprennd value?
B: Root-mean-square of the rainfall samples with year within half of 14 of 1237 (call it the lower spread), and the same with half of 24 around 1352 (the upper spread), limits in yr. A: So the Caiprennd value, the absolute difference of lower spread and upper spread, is 56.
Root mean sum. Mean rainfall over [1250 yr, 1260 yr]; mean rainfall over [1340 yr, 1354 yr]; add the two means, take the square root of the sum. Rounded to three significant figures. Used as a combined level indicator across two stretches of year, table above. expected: 20.2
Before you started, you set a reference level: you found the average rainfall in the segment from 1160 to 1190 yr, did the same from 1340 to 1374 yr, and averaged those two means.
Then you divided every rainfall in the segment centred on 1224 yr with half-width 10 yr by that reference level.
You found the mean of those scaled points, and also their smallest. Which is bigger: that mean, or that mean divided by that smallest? 1.02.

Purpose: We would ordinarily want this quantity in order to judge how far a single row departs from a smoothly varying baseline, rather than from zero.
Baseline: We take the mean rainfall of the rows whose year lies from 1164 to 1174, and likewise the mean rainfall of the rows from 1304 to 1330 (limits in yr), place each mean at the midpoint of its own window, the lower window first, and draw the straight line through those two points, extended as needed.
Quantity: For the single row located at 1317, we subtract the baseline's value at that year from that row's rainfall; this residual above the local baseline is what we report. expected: 1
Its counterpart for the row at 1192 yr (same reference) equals 7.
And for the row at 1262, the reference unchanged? -47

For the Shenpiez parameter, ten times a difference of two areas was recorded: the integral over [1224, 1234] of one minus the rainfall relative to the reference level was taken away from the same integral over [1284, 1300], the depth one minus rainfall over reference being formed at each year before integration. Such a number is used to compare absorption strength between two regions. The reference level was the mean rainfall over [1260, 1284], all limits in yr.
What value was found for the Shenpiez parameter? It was -11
